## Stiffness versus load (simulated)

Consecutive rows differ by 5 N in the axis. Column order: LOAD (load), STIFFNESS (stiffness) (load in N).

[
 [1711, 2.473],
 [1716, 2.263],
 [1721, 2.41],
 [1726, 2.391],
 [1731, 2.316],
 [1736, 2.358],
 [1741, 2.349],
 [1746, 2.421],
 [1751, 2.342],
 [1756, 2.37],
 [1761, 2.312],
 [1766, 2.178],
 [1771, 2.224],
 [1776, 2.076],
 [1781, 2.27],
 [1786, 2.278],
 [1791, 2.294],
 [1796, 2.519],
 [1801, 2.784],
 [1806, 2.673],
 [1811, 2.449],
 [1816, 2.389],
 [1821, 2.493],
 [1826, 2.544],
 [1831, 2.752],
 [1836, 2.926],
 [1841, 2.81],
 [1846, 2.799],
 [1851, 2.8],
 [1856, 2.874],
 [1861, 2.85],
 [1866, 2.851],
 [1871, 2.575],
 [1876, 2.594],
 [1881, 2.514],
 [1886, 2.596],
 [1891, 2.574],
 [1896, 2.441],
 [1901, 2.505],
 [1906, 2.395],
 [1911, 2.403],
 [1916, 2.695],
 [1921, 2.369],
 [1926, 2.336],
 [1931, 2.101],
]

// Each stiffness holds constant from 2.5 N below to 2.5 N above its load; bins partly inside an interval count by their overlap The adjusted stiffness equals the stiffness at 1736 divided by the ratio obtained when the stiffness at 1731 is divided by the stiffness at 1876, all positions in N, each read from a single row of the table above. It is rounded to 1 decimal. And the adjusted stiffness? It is 2.6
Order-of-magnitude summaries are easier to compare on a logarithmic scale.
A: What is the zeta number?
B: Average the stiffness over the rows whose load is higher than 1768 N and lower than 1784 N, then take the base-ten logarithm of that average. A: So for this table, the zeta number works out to 0.34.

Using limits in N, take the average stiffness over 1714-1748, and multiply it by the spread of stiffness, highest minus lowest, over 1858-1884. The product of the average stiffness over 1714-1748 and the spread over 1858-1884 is 0.79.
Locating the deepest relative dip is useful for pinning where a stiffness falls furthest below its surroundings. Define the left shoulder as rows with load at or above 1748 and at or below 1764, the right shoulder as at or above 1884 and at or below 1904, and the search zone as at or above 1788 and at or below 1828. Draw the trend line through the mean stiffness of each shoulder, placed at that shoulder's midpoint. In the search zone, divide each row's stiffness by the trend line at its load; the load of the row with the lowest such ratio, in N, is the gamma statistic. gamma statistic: 1791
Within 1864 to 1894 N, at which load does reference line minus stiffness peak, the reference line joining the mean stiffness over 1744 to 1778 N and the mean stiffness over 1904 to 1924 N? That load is 1881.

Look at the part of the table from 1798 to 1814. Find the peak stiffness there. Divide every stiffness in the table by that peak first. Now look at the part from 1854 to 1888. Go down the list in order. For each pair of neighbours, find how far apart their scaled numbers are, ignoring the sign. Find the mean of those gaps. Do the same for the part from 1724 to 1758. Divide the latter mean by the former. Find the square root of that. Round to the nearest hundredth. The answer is 0.80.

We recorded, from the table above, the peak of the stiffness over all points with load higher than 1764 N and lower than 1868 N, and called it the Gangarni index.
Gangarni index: 2.926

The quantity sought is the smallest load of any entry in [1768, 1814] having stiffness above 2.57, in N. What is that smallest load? 1801 N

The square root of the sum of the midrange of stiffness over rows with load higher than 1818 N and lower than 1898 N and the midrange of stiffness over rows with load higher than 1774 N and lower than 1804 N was 2.26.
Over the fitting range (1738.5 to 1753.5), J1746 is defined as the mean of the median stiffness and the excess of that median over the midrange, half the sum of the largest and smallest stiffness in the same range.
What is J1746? 1.16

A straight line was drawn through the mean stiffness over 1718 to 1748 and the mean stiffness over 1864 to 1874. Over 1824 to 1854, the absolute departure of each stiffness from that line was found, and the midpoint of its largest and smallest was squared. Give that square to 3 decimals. 0.032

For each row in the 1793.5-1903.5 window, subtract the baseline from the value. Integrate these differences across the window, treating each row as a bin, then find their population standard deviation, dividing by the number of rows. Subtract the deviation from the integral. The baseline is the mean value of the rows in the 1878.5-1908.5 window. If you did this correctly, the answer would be 16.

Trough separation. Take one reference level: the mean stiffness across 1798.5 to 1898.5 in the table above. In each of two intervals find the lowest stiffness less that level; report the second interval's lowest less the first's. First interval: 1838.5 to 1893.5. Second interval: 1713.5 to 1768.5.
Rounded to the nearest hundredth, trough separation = -0.34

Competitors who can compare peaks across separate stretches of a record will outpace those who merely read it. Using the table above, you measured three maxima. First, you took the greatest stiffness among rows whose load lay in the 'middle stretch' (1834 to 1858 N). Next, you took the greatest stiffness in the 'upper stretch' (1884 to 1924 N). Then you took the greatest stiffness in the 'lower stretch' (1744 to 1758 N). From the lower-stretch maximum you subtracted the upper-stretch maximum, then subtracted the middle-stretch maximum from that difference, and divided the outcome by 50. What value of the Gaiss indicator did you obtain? -0.064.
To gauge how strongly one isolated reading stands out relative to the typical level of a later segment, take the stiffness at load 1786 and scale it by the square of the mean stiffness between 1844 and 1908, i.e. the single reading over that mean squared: 0.33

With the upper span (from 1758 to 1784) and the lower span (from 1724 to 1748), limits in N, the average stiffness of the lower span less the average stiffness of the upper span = 0.15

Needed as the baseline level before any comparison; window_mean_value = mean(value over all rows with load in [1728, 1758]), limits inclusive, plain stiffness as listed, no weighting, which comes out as 2.36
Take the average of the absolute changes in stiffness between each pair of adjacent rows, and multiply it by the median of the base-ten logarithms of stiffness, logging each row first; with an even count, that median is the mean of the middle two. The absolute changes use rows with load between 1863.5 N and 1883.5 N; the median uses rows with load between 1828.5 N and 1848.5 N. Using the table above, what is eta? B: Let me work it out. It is 0.056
